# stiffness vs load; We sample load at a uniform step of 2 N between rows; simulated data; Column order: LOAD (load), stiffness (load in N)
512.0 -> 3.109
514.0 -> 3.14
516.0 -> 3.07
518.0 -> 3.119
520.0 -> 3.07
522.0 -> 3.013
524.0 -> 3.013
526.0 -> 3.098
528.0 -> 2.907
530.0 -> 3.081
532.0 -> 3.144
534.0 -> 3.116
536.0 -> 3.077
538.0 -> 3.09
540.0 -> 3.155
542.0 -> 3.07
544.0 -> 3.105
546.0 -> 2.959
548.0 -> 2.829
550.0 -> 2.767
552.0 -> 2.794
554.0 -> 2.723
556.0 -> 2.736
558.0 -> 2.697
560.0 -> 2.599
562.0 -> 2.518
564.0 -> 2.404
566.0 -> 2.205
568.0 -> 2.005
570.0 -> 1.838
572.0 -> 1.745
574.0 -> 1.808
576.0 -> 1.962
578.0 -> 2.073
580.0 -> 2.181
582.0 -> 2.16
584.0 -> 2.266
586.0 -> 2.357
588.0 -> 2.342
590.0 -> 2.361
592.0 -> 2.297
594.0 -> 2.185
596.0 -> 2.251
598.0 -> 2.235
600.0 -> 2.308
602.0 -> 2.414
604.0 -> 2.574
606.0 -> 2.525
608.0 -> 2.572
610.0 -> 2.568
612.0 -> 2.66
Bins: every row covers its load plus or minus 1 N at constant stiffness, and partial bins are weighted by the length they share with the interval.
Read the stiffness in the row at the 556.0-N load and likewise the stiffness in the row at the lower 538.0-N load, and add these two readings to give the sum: 5.8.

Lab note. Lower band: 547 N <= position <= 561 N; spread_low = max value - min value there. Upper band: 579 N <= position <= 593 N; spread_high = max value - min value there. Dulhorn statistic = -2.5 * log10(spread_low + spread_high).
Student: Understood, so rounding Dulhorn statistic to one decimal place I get 0.9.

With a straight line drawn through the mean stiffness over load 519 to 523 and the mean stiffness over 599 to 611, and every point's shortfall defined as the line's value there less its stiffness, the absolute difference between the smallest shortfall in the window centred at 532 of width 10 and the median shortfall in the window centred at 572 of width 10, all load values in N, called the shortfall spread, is 1.1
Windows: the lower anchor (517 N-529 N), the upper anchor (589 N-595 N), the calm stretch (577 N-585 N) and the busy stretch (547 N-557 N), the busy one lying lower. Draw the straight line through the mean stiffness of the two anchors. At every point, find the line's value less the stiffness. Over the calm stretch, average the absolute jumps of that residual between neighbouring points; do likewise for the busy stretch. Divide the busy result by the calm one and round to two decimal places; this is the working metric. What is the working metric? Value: 0.50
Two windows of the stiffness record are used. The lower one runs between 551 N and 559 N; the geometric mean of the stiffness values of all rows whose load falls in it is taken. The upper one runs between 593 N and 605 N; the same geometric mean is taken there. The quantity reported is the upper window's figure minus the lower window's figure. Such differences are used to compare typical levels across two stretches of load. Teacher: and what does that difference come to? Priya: -0.4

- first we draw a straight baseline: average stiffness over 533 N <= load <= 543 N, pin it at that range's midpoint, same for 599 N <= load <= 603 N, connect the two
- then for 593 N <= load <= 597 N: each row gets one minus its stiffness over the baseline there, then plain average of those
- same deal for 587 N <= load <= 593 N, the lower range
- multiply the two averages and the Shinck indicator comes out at 0.0055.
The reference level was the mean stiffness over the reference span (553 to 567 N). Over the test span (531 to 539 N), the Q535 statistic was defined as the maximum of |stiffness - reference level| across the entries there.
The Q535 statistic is 0.59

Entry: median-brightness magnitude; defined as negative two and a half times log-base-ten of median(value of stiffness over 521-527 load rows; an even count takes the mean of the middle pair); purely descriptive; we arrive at -1.20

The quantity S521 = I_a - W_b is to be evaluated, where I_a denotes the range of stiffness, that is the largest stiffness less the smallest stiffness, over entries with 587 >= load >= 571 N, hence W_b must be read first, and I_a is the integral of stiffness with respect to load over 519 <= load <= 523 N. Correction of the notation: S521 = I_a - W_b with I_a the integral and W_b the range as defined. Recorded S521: 12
